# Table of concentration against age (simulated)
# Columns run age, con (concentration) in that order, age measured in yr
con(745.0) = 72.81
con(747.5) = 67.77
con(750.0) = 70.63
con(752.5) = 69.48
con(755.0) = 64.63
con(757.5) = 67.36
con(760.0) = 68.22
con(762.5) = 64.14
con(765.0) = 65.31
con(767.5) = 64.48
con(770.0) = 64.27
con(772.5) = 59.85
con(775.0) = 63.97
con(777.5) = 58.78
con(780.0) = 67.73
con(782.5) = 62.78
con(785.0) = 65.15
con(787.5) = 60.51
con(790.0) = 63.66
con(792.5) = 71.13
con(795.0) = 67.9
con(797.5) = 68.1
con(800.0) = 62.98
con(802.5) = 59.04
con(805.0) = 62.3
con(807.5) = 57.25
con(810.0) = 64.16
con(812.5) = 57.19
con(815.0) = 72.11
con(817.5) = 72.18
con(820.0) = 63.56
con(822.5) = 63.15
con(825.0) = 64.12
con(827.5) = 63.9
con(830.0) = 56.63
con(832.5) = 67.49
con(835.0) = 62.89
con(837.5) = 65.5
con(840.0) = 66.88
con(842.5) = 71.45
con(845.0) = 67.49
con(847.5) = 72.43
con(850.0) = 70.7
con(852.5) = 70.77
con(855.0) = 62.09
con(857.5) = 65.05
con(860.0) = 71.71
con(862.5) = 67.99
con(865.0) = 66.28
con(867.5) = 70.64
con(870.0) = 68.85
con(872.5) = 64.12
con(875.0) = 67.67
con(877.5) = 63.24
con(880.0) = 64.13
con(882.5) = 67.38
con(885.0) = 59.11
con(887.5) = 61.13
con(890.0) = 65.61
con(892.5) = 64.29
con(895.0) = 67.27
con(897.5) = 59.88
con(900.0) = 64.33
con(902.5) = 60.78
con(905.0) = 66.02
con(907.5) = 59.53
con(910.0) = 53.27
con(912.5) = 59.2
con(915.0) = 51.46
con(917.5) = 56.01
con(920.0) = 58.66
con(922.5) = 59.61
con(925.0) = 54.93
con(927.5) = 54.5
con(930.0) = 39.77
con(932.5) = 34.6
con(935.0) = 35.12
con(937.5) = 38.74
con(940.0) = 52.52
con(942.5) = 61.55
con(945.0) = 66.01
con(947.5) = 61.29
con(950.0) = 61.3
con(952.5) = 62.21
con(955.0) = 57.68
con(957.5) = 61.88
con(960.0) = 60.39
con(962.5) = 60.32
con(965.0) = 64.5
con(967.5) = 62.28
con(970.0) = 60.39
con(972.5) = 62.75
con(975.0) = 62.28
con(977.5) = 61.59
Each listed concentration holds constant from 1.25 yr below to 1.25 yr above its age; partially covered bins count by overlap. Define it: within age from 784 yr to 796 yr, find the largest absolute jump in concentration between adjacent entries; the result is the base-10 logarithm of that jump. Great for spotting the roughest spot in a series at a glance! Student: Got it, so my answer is 0.87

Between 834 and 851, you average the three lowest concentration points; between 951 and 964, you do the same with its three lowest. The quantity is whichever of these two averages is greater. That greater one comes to 65.1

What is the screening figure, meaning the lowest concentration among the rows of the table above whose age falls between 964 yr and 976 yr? 60.39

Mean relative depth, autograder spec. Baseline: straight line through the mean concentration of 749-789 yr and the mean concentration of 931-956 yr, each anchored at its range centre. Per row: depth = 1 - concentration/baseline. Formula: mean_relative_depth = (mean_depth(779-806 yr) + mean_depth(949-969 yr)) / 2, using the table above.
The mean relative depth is -0.10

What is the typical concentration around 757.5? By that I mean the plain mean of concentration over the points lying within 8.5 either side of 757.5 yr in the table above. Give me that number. 67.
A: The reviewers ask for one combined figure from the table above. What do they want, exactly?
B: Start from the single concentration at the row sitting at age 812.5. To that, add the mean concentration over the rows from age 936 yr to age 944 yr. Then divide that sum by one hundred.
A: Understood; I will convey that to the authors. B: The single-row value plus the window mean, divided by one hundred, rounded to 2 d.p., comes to 1.08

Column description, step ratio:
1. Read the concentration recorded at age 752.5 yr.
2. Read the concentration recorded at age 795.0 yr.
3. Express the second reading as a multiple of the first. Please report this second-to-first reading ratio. 0.98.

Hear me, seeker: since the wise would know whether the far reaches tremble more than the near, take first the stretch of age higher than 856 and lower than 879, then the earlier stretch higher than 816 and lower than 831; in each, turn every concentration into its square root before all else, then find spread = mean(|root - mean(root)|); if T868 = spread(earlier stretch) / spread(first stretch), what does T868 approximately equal 1.2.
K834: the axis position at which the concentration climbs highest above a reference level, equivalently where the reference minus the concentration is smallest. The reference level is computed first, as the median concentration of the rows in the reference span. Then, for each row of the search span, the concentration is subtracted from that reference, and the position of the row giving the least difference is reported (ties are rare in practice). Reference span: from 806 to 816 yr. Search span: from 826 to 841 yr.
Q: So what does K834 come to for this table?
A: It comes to 832.5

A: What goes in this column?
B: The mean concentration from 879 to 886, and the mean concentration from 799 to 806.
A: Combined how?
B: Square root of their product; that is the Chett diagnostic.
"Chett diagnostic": 62.5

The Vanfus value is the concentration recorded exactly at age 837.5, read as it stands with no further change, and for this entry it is 65.5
